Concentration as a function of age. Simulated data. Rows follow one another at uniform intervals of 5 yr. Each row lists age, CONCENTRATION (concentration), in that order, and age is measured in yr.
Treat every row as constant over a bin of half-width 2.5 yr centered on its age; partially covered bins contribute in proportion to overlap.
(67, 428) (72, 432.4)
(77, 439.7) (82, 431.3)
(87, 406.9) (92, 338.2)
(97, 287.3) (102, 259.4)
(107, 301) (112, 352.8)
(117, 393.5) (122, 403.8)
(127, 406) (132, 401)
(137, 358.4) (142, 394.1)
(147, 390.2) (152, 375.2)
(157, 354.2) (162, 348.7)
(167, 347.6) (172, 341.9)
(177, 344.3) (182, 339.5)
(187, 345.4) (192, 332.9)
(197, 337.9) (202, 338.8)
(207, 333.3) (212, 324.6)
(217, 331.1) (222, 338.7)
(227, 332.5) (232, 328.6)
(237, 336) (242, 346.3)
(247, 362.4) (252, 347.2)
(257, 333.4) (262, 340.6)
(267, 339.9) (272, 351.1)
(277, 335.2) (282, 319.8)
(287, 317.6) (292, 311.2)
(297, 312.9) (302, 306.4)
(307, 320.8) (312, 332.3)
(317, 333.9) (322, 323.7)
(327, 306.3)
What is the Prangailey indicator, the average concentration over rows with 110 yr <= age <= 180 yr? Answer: 372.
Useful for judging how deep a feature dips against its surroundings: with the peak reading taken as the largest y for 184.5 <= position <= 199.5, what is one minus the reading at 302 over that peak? 0.113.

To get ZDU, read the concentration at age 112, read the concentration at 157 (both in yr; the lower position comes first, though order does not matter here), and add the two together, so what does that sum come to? 707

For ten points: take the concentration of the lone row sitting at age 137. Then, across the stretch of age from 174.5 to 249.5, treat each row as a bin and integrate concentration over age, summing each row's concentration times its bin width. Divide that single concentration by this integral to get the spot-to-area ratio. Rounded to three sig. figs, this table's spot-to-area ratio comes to 0.0141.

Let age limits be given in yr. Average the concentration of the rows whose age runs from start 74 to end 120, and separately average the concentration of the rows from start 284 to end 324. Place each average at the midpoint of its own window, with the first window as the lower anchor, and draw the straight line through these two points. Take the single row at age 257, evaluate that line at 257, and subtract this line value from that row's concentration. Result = 5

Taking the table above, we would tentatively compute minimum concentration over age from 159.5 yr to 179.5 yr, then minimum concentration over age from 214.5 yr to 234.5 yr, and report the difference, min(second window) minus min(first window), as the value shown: -13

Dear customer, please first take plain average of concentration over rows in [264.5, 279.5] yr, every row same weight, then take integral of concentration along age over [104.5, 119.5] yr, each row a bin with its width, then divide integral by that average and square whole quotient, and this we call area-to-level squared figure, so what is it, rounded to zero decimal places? 234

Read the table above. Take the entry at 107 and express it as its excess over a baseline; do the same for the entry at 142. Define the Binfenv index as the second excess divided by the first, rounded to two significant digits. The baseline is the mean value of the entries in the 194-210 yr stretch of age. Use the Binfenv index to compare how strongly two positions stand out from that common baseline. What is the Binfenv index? -1.6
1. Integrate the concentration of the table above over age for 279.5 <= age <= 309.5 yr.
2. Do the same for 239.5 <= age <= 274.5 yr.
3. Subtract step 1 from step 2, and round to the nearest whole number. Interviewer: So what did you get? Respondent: 2661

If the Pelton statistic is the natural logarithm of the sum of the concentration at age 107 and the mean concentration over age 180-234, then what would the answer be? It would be 6.45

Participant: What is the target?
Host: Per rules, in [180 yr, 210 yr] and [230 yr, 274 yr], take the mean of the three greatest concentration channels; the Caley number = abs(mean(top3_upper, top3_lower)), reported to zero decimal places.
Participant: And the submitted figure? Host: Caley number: 347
